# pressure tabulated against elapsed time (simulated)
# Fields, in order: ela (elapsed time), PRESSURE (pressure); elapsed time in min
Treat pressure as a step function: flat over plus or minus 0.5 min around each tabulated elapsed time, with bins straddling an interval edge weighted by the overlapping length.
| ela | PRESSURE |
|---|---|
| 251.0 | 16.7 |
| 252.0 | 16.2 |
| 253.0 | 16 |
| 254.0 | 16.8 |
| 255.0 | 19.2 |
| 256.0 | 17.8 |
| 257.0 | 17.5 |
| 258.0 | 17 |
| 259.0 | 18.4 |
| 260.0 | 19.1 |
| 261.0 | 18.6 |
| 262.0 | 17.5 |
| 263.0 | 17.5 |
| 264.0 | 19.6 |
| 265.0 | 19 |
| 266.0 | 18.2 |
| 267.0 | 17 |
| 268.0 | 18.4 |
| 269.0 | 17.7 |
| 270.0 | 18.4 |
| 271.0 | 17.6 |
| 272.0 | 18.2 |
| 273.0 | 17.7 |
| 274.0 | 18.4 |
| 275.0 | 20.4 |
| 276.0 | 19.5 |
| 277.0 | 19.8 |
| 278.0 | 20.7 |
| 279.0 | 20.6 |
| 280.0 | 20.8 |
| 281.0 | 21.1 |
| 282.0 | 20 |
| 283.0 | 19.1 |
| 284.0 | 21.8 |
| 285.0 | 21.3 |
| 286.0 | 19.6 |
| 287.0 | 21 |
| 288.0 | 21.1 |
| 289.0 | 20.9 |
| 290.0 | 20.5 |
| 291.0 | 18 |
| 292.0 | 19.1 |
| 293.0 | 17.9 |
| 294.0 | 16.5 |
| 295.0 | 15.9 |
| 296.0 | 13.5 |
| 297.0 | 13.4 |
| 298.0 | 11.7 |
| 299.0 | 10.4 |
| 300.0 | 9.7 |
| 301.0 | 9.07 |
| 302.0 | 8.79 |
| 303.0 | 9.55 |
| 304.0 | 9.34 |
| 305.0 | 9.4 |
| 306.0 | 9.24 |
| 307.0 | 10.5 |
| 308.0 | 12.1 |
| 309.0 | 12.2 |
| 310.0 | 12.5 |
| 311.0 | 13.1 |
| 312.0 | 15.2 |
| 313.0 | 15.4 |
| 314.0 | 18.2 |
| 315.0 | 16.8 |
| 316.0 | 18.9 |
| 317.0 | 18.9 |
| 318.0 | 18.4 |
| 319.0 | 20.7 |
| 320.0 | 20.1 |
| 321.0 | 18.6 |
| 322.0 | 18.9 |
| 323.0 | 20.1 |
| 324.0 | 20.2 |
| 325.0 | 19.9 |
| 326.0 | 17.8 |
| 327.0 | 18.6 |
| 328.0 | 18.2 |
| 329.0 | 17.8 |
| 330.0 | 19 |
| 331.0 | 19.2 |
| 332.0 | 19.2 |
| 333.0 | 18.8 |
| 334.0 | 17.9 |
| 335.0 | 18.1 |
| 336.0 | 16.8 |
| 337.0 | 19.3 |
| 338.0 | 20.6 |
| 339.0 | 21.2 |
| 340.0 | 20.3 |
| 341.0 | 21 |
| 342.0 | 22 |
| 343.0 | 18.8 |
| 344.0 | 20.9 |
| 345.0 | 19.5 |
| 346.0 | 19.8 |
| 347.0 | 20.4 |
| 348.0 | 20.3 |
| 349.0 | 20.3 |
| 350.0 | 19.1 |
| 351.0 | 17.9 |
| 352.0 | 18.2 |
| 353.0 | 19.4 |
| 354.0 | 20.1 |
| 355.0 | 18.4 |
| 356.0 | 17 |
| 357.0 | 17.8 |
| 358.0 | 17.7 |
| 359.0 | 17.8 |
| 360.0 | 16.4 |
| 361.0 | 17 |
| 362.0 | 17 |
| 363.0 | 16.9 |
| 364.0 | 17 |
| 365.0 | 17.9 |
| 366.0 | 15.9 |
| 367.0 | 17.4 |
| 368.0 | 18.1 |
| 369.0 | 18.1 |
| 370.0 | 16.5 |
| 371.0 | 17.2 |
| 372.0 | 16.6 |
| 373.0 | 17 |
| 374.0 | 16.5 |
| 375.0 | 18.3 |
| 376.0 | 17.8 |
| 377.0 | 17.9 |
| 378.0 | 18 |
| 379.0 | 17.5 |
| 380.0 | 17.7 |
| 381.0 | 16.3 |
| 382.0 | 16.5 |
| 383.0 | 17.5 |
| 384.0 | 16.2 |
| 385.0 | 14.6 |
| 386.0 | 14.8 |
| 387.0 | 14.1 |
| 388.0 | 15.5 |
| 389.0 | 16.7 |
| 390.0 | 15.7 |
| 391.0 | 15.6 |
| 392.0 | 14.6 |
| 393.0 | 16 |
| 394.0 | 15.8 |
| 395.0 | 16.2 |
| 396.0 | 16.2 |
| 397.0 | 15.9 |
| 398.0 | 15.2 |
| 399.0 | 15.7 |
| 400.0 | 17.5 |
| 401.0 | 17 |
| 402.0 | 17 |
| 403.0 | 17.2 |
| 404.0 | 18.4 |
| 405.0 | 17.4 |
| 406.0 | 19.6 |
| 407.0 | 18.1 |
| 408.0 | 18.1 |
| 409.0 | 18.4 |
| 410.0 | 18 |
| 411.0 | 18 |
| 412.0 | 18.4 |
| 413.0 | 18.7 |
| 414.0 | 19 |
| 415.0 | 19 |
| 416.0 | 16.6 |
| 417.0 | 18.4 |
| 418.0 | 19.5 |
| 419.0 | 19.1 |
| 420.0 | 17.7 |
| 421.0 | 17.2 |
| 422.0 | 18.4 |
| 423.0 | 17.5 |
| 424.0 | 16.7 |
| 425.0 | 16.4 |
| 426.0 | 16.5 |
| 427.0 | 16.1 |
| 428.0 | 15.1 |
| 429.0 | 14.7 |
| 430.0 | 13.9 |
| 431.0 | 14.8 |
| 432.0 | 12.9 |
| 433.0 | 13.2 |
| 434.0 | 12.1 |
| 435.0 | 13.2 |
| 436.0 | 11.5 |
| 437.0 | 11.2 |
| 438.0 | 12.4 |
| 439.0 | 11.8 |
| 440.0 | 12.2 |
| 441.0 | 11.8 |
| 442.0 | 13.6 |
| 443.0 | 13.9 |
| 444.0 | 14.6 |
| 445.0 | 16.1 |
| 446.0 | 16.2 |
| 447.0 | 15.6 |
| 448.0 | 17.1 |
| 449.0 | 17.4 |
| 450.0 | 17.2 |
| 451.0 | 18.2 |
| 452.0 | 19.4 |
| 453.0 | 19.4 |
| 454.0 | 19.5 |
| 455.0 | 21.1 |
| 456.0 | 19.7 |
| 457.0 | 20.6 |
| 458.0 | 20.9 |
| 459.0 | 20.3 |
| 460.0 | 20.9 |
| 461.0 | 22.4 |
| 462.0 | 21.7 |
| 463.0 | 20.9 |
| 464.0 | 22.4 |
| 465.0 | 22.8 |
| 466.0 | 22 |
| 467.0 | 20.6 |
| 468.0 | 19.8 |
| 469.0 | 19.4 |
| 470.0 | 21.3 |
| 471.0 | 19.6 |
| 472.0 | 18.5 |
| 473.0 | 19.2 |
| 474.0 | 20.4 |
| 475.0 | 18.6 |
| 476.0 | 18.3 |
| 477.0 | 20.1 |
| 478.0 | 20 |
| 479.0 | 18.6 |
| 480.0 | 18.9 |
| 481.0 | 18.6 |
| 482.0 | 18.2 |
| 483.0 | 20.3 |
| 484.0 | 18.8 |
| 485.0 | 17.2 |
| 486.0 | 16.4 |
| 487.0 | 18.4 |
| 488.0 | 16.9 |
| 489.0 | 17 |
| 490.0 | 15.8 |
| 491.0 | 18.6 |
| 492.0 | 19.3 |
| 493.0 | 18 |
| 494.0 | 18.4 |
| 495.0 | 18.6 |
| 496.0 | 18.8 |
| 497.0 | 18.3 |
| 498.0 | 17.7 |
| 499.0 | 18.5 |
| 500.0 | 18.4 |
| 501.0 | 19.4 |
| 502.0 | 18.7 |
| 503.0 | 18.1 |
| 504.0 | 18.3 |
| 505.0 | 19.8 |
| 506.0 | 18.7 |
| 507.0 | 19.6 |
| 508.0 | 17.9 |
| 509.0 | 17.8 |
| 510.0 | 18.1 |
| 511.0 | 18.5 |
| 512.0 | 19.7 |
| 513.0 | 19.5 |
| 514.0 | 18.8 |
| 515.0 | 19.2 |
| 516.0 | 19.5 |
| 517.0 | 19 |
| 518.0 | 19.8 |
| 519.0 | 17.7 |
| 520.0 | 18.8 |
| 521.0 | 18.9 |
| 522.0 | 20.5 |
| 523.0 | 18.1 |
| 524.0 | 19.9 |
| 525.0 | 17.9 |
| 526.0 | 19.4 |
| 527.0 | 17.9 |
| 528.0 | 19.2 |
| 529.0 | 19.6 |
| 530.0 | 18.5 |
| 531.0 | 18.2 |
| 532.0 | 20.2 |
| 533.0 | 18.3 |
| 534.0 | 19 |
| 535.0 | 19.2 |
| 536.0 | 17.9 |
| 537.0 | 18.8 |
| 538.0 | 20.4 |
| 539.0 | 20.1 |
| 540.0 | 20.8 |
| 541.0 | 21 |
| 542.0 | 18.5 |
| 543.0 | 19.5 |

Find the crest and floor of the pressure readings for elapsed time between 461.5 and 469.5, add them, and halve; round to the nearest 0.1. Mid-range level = 21.1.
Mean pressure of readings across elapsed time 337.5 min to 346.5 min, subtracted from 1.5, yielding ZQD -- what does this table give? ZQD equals -19.0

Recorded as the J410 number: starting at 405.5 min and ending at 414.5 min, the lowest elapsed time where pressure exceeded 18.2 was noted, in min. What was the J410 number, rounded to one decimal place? 406.0 min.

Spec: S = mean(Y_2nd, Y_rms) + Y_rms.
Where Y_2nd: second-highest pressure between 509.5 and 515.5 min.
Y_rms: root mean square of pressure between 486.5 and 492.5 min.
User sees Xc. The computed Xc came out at 36.3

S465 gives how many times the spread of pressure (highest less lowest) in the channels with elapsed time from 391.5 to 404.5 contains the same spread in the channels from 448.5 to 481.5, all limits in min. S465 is 0.7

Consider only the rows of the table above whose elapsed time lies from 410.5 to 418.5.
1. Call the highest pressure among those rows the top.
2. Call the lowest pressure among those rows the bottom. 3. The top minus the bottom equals 2.9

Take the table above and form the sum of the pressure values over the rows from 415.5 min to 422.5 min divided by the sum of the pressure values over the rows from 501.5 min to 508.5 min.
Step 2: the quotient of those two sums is 0.97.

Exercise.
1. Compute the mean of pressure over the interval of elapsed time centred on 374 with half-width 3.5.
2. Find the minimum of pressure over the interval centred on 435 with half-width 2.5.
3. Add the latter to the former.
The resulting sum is 28.5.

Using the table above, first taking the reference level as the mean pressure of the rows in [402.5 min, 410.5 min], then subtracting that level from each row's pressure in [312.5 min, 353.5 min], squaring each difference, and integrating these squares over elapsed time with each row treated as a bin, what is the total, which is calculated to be 112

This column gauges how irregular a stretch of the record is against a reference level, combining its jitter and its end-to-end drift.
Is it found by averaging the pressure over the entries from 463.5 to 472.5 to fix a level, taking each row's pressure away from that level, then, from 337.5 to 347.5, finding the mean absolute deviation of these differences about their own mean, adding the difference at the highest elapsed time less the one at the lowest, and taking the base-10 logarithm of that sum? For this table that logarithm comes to -0.1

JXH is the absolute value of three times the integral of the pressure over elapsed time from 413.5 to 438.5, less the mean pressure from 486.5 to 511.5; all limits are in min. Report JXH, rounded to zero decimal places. 1161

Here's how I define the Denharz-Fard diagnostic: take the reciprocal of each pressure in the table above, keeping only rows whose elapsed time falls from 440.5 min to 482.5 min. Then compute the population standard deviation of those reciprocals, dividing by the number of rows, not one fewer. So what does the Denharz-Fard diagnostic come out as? 0.0084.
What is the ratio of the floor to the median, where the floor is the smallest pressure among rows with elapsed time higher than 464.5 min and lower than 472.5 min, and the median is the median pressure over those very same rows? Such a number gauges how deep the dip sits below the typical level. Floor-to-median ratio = 0.916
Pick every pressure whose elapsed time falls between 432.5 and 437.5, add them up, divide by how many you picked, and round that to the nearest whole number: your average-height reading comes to 12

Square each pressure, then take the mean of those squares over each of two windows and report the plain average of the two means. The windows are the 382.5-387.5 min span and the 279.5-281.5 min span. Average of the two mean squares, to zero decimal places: 339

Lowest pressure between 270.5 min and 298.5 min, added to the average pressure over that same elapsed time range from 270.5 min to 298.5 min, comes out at 30.5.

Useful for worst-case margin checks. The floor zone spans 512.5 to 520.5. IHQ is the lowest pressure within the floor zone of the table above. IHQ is 17.7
